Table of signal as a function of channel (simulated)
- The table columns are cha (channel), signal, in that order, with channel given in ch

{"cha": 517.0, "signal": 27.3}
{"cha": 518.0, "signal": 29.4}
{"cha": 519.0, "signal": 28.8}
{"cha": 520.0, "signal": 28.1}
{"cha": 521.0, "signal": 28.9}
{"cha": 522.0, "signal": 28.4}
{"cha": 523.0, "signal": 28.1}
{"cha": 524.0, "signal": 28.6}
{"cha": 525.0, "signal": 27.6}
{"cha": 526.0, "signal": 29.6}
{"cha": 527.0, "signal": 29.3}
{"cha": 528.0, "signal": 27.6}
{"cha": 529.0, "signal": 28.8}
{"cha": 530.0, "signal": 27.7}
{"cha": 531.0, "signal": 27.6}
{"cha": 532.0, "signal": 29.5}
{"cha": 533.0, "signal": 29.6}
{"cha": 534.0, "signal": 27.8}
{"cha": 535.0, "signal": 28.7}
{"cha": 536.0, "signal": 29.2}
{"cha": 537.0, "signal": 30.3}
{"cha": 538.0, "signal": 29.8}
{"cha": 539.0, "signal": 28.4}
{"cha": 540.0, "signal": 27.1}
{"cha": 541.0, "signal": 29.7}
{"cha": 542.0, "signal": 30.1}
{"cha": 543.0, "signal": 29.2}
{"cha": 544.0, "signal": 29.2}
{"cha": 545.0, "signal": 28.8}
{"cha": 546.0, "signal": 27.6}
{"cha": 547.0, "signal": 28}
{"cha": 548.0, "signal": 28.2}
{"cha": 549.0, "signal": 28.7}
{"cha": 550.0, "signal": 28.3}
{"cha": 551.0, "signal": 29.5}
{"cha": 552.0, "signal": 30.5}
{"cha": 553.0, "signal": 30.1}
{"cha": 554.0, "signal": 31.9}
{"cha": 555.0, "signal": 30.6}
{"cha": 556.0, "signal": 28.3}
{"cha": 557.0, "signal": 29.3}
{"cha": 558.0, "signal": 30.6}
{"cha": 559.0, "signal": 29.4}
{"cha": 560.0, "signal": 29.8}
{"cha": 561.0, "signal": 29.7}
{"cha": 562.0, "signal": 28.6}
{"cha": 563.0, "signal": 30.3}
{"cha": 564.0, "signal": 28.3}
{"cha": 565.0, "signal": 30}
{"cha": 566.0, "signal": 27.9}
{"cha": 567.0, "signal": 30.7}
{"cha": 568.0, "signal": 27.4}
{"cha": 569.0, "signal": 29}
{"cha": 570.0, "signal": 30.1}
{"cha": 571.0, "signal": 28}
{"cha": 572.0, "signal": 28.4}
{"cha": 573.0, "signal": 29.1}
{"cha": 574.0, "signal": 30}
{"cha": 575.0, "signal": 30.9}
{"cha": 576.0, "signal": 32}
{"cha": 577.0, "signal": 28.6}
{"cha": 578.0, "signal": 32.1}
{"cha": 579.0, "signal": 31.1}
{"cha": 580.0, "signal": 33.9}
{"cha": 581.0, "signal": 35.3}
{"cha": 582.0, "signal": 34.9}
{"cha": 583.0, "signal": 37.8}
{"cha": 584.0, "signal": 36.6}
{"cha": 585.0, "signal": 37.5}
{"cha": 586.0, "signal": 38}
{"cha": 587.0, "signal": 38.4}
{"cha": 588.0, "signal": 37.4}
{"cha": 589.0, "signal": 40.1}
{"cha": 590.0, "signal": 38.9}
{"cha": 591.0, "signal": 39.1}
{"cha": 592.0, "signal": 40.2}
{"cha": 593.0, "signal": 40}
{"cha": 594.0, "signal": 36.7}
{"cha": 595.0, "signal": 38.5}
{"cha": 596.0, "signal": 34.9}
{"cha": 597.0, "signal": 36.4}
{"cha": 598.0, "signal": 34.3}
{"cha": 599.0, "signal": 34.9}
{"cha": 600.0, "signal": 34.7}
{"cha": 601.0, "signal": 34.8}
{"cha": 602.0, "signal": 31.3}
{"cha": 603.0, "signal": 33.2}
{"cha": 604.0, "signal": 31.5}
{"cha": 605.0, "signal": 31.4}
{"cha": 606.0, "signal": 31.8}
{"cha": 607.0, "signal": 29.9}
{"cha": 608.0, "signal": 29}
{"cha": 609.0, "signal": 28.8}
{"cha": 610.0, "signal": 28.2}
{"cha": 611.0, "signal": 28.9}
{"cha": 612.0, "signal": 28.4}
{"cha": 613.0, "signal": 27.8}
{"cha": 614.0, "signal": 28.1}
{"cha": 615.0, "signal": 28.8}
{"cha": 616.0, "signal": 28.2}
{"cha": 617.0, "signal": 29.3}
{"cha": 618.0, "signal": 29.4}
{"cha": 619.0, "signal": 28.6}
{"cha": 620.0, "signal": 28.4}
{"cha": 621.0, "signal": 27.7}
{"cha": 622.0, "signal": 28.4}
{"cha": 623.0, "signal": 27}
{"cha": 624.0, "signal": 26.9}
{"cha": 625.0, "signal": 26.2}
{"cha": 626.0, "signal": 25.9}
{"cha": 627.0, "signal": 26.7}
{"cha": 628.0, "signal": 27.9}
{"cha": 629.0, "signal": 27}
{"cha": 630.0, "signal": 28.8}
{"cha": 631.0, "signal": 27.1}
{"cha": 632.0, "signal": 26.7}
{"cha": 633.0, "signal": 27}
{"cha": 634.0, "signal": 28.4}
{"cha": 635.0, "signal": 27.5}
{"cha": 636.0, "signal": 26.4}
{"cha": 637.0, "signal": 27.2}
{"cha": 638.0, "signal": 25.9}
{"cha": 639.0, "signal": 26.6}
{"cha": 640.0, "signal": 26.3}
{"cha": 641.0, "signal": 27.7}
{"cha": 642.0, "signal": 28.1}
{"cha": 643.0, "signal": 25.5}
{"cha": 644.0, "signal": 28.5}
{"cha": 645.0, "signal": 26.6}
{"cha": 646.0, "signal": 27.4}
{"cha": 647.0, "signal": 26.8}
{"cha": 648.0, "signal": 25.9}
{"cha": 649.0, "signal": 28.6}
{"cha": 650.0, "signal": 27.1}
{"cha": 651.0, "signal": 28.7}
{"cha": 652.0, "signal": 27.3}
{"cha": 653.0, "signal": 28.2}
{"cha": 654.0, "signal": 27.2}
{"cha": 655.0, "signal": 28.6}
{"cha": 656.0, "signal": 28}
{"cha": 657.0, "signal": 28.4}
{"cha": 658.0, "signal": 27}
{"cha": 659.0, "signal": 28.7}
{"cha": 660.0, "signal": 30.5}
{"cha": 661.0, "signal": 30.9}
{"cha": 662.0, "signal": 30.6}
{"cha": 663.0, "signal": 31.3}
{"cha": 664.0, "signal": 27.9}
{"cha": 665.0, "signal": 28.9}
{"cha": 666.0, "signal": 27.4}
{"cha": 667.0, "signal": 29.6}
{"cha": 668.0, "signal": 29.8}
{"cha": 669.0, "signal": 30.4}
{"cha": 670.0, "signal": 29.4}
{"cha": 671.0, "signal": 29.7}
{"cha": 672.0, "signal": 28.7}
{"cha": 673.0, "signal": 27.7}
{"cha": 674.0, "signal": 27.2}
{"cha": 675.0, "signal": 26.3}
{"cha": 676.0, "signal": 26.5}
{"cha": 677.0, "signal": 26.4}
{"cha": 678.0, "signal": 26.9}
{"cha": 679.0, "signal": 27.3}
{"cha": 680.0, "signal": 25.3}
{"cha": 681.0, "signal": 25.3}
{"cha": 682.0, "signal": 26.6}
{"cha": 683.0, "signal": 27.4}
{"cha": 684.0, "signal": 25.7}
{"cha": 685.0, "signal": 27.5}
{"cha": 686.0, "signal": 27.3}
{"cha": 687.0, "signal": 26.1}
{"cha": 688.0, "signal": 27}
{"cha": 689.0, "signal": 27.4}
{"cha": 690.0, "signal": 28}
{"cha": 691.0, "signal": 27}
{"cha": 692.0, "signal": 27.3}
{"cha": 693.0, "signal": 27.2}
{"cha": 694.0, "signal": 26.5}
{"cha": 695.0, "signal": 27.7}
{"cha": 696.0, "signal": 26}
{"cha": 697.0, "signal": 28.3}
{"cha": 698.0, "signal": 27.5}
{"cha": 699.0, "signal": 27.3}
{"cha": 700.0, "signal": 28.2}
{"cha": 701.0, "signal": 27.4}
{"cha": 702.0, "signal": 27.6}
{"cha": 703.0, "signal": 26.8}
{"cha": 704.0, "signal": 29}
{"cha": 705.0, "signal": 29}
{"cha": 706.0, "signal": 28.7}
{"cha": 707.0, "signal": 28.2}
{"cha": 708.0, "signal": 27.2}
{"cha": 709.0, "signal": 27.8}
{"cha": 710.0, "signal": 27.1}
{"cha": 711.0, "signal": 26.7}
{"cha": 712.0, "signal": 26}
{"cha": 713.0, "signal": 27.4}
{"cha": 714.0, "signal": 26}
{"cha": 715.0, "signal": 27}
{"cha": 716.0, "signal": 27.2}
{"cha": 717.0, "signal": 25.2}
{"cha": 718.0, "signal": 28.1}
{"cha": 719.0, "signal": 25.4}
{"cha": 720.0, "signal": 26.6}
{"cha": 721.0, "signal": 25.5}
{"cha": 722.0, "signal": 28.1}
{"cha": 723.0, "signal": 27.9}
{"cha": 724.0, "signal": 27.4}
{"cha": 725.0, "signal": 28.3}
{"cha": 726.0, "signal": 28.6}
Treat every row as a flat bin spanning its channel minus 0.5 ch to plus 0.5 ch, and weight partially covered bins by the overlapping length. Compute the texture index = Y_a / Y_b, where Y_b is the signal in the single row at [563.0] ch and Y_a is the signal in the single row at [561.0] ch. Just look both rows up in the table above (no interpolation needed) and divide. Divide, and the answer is 0.98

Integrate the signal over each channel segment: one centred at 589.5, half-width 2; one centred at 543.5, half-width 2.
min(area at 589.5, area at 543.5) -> 117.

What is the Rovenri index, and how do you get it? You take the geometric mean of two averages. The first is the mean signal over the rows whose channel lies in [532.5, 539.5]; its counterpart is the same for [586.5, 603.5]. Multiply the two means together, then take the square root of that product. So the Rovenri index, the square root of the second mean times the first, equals 32.7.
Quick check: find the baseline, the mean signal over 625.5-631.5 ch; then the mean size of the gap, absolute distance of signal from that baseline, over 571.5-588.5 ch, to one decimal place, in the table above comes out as 6.4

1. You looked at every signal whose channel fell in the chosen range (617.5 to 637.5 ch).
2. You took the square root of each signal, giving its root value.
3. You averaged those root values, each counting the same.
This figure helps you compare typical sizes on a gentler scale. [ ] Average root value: 5.24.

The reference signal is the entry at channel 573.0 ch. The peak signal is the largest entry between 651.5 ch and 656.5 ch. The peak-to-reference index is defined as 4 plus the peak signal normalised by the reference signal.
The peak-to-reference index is 4.98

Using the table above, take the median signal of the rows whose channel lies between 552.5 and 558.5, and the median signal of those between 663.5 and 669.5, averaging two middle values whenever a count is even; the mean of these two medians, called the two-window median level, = 29.8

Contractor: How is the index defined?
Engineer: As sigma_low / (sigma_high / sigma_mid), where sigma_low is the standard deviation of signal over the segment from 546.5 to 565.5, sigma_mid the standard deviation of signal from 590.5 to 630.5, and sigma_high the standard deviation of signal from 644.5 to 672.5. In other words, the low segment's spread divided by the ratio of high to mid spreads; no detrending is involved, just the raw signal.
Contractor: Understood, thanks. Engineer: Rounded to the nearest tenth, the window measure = 3.0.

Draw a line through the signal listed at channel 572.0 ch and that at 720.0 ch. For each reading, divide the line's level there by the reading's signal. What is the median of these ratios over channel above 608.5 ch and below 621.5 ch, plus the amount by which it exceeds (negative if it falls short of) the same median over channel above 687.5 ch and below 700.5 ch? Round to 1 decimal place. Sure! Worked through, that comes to 1.0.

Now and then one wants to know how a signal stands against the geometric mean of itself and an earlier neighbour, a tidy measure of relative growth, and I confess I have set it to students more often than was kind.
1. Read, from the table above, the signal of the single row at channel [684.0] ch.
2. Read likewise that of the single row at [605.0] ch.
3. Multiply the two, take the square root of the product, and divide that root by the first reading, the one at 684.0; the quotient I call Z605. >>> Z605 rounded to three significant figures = 1.11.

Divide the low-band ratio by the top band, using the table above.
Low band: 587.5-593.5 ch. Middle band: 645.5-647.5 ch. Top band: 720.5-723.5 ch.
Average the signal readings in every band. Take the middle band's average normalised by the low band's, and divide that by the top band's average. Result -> 0.0254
